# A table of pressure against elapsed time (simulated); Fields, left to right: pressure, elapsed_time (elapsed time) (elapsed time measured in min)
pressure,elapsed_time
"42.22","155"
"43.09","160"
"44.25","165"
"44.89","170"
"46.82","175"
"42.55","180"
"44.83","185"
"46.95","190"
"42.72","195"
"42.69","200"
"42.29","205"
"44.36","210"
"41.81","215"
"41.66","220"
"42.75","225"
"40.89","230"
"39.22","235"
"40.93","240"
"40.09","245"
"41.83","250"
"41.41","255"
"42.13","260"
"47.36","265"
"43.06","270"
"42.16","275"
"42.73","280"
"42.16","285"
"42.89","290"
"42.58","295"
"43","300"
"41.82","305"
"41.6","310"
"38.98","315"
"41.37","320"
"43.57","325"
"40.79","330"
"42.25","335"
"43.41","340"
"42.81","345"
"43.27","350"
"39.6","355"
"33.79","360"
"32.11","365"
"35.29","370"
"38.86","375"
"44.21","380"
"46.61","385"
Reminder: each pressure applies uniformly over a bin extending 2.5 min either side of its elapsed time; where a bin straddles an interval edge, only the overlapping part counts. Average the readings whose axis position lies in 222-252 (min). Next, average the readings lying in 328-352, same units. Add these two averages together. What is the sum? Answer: 83.5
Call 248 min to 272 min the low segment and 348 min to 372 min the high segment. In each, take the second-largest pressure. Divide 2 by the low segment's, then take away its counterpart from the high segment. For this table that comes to -39.6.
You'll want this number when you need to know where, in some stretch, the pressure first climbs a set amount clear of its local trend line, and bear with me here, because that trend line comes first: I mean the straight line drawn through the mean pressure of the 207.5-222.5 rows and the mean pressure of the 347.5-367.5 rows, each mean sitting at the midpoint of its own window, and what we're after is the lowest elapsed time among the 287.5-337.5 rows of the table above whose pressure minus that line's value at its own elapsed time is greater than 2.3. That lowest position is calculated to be 290 min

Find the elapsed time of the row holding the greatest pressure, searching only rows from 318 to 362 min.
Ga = 325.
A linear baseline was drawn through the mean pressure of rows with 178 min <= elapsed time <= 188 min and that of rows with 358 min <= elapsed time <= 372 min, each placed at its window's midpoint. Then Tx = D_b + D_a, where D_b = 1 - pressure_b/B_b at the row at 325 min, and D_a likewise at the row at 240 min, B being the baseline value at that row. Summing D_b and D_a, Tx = -0.22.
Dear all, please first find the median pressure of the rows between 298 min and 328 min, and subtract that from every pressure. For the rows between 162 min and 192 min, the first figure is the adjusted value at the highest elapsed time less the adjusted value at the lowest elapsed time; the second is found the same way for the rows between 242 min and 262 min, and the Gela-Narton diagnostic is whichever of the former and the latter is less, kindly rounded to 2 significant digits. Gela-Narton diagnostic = 2.0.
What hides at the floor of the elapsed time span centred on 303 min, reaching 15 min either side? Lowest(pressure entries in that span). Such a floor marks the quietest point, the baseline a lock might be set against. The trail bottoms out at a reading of 38.98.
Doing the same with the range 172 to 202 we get 42.55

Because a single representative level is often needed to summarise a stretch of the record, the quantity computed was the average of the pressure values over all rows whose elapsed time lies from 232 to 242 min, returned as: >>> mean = 40.1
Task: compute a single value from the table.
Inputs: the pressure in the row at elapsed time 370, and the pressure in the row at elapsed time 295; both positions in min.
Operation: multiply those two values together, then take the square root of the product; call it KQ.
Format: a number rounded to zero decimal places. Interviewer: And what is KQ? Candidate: 39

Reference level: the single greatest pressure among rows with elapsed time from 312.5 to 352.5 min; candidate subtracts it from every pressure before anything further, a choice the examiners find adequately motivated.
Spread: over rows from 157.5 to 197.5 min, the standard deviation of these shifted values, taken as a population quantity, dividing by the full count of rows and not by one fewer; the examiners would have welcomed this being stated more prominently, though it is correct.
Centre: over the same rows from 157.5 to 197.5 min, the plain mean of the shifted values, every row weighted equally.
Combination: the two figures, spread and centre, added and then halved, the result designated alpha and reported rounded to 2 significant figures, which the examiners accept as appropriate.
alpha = 1.3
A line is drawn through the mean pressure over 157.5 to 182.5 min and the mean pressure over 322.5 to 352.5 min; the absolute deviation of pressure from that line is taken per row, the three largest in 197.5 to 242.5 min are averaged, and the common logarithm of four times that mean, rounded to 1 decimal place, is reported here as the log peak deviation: 1.1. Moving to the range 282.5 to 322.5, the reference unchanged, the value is 1.0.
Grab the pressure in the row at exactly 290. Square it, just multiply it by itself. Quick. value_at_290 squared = 1840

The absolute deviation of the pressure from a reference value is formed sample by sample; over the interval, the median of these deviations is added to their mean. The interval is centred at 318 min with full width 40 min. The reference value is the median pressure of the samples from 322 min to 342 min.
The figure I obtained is 2.5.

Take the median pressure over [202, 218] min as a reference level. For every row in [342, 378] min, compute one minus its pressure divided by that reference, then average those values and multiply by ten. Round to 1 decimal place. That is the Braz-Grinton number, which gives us 1.0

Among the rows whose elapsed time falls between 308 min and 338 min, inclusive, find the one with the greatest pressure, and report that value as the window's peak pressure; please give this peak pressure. 43.57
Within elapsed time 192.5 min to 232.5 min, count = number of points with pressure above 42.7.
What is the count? 3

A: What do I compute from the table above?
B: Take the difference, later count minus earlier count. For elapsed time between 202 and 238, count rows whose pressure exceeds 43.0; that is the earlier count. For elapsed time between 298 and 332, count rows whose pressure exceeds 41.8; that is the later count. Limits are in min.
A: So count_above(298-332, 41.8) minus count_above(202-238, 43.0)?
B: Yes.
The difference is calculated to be 2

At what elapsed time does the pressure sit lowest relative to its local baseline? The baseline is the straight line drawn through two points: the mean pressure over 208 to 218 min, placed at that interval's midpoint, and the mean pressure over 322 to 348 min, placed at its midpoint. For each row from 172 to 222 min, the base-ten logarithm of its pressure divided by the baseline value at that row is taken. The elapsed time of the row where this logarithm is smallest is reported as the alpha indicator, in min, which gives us 220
